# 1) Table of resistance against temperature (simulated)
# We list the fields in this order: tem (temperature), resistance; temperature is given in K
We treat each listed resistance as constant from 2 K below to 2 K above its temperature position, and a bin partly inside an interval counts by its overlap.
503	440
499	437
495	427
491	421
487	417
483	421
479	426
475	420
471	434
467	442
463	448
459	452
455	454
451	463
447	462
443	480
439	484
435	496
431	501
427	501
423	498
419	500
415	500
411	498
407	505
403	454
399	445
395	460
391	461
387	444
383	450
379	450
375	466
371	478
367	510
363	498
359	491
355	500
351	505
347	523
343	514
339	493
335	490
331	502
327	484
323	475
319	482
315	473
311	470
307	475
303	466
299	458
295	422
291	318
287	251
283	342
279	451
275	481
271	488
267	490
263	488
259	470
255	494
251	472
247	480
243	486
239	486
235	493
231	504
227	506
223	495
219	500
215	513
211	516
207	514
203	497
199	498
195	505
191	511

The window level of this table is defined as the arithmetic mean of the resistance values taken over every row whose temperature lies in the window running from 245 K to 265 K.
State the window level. 481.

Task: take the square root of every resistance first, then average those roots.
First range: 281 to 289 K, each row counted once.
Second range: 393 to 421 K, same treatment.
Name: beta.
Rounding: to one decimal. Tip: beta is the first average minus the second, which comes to -4.7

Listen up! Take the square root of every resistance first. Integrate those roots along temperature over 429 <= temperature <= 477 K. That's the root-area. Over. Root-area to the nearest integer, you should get 1031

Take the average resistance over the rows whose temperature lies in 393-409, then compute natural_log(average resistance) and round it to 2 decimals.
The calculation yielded 6.14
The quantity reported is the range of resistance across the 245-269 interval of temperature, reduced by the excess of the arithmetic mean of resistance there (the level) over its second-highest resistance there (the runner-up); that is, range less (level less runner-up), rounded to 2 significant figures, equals 32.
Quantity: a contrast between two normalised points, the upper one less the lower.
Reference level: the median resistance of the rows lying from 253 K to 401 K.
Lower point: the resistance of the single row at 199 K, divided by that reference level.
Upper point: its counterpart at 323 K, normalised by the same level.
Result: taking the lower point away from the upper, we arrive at -0.048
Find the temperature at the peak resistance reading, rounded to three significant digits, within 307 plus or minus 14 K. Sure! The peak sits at 319 K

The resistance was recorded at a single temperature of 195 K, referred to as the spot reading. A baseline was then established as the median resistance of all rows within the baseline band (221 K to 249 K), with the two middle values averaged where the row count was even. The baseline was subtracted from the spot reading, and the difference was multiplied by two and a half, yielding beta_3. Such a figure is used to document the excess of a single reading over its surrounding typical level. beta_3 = 30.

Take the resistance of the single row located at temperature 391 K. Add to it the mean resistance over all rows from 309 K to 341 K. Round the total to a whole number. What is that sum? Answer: 945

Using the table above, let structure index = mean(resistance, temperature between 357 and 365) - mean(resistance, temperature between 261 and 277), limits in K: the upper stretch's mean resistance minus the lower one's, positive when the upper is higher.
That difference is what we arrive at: 8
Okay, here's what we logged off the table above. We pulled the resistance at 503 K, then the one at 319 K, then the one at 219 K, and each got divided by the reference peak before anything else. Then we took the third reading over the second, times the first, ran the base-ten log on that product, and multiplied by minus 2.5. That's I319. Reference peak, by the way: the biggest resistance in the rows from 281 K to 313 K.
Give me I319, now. 0.043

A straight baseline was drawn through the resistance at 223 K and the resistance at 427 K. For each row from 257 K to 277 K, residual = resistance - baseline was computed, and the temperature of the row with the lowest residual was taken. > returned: 259 K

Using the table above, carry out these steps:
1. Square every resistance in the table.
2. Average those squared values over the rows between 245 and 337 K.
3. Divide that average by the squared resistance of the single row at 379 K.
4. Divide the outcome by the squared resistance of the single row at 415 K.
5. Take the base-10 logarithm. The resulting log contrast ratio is -5.38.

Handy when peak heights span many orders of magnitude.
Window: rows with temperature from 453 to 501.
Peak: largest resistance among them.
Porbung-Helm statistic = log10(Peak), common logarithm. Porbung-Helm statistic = 2.657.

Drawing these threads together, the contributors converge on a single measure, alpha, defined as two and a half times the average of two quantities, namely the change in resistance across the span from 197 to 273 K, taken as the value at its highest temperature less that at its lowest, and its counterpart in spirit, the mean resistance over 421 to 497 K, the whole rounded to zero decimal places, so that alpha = 556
